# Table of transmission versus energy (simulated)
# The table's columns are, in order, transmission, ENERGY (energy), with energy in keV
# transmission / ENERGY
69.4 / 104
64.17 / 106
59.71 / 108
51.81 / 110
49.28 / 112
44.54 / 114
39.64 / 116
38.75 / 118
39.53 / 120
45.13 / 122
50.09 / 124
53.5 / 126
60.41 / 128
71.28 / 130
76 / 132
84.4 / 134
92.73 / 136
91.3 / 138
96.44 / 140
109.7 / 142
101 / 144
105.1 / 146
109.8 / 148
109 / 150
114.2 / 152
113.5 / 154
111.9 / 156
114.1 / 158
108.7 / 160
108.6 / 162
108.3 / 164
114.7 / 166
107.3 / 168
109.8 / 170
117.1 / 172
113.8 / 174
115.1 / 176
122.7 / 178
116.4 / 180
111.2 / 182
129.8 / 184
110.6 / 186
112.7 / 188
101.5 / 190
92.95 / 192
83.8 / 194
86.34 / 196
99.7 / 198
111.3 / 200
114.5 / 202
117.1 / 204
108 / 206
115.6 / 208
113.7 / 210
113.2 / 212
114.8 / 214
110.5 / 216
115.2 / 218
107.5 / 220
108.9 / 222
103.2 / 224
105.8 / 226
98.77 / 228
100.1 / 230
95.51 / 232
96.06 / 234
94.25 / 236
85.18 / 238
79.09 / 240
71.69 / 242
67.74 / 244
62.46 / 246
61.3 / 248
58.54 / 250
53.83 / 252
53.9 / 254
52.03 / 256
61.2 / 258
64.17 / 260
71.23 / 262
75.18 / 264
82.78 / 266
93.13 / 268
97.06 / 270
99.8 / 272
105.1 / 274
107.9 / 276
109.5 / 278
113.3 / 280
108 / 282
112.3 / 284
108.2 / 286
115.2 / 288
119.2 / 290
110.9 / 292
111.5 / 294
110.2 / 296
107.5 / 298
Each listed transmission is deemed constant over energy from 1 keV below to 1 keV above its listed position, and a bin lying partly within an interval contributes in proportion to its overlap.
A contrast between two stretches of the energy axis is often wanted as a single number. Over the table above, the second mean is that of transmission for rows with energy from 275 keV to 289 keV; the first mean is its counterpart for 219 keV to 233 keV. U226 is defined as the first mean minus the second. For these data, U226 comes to -8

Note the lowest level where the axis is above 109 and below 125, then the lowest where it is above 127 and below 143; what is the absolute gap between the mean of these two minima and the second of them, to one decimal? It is 10.8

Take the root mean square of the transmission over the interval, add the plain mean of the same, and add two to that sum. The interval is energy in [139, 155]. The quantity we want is 217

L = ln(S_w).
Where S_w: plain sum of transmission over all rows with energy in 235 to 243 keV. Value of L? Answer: 5.80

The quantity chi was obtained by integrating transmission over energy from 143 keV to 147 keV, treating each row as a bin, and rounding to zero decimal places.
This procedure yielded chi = 412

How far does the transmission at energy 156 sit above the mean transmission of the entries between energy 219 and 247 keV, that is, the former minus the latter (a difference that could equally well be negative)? 21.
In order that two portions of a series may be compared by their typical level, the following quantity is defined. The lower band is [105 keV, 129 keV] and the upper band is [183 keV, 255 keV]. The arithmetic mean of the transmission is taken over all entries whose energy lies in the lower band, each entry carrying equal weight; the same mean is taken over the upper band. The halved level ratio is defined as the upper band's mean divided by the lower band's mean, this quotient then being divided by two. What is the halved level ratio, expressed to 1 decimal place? 1.0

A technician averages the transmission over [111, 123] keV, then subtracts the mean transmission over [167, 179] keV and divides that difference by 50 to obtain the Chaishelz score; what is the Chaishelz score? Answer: -1.4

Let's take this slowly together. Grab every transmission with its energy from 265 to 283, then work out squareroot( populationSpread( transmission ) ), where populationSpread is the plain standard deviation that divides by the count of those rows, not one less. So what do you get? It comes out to 3.0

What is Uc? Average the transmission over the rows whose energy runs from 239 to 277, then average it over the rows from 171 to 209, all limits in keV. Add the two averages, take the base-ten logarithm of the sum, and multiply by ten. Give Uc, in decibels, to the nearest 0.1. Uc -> 22.7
